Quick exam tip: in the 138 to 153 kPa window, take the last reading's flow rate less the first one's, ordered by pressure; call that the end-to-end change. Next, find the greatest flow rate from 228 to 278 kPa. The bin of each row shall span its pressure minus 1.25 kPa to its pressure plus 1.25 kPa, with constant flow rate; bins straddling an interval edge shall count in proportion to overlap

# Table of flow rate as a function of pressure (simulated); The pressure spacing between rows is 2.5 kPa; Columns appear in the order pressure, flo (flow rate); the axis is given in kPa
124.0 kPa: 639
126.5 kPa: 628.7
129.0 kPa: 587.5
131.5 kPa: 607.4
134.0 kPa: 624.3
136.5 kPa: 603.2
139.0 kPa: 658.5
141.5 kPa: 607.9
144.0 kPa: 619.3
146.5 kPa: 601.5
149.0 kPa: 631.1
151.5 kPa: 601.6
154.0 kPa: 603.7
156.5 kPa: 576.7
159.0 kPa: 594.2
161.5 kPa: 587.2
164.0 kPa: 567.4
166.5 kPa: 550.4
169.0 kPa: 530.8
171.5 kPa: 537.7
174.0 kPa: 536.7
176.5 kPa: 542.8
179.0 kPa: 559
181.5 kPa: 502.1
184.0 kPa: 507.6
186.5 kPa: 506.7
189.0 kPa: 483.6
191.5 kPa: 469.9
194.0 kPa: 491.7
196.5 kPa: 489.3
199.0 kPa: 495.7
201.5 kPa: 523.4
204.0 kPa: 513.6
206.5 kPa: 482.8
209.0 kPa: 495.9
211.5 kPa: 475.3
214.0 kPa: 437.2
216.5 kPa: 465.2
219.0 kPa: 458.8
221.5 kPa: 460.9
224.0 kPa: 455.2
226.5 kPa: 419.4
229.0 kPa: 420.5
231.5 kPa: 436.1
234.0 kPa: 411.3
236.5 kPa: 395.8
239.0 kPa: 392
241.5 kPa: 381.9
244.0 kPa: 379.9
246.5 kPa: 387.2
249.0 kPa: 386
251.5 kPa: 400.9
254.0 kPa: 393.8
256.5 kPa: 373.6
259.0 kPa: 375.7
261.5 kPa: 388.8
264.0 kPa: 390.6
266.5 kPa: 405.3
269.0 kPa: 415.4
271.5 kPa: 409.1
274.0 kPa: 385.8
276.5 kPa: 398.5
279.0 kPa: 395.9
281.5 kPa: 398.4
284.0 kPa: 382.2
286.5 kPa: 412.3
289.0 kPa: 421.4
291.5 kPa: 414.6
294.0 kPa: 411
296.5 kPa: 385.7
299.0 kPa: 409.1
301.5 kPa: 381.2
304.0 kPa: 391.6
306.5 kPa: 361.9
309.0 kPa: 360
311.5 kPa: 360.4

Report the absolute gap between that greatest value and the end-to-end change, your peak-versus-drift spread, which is 493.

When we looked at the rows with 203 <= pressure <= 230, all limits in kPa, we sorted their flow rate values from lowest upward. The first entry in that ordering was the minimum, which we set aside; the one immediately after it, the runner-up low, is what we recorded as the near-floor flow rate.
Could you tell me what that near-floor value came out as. 420.5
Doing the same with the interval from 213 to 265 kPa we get 375.7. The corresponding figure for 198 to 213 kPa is 482.8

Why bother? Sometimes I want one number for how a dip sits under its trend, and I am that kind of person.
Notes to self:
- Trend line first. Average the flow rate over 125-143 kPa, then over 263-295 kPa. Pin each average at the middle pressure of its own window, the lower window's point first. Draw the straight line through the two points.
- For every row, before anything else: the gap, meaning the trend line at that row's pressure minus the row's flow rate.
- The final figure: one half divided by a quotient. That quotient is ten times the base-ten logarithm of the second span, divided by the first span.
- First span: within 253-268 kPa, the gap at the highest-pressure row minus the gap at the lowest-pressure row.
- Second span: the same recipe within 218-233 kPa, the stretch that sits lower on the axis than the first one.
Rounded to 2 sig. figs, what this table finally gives -2.4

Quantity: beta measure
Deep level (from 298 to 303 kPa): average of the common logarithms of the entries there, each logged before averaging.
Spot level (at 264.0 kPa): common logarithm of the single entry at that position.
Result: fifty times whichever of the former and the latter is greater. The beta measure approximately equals 130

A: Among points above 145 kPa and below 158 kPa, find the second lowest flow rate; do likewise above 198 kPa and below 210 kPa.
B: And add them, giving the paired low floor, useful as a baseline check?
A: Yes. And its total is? 1097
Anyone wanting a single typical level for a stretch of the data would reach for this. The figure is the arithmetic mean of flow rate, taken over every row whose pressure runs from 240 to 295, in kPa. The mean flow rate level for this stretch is 396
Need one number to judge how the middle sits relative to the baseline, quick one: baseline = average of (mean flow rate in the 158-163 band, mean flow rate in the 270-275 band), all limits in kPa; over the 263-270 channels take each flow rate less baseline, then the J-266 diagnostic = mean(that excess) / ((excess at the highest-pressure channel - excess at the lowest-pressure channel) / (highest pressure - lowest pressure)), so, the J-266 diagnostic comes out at -18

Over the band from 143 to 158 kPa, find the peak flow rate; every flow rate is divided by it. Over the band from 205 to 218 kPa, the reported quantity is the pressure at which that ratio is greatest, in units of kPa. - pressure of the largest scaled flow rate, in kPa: 209.0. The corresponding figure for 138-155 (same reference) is 139.0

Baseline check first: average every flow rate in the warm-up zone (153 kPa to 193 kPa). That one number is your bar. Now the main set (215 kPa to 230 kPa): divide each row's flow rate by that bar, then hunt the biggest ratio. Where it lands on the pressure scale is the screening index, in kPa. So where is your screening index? 216.5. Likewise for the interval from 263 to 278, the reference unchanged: 269.0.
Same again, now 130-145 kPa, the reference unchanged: 139.0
